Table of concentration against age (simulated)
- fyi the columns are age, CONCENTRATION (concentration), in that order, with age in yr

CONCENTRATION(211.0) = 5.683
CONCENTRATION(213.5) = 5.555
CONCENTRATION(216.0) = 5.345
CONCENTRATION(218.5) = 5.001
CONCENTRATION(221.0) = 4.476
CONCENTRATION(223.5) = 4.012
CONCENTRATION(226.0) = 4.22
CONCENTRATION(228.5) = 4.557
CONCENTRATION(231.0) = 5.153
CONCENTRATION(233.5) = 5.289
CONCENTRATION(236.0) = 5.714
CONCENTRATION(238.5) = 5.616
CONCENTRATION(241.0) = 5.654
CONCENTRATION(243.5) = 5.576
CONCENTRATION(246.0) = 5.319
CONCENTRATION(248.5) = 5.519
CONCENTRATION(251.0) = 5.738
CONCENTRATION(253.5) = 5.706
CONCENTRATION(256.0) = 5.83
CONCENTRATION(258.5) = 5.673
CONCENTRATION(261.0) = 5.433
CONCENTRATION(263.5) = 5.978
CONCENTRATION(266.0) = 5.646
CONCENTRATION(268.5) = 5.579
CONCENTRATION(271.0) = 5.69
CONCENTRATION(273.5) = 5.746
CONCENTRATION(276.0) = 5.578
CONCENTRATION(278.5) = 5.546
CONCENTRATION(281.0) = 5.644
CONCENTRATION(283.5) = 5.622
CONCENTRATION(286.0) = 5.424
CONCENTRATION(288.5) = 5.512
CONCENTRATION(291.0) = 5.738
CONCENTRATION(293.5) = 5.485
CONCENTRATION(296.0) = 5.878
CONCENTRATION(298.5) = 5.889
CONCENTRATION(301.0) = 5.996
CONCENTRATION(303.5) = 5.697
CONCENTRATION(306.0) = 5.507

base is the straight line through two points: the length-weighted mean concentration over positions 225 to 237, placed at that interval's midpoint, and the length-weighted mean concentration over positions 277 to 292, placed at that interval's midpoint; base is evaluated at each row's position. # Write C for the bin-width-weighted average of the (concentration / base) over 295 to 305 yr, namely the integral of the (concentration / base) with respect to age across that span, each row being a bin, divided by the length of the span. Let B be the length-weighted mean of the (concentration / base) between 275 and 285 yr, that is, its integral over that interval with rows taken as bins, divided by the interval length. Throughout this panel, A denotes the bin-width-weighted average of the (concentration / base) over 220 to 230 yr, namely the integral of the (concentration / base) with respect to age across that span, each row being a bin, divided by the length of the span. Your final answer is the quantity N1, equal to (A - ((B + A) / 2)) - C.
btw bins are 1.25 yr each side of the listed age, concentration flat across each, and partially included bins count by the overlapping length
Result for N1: -1.08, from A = 0.88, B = 1.01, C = 1.02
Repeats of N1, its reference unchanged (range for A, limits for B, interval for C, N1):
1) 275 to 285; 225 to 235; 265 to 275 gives -1.03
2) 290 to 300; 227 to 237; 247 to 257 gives -1.10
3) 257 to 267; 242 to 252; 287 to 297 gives -1.00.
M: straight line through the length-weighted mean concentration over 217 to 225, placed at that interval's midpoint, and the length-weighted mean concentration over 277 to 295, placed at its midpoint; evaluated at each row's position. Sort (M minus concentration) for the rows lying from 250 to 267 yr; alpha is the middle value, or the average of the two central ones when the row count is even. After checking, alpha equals -0.7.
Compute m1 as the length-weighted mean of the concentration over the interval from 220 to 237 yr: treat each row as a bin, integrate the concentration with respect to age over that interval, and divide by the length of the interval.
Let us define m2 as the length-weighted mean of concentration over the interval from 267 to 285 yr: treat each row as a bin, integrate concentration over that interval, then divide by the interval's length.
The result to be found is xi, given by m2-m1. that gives 0.86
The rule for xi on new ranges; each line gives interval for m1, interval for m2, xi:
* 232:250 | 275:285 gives 0.07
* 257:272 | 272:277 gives 0.00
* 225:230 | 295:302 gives 1.48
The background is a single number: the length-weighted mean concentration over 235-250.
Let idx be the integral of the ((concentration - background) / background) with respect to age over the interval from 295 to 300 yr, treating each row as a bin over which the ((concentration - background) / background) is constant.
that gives 0.29 yr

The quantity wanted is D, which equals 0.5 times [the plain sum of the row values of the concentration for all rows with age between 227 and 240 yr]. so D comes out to 13.2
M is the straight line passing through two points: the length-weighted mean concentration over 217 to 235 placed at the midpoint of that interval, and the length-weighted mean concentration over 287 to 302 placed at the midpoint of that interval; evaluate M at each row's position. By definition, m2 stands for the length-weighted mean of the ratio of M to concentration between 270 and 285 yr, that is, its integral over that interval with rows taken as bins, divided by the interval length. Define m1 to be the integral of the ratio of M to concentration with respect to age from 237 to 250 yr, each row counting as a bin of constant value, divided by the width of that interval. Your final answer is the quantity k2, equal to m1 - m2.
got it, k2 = -0.08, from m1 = 0.90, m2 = 0.97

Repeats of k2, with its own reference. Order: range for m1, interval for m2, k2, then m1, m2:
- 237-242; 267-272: -0.08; 0.87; 0.95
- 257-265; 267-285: -0.05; 0.92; 0.97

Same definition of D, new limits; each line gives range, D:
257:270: 14.2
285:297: 14.0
